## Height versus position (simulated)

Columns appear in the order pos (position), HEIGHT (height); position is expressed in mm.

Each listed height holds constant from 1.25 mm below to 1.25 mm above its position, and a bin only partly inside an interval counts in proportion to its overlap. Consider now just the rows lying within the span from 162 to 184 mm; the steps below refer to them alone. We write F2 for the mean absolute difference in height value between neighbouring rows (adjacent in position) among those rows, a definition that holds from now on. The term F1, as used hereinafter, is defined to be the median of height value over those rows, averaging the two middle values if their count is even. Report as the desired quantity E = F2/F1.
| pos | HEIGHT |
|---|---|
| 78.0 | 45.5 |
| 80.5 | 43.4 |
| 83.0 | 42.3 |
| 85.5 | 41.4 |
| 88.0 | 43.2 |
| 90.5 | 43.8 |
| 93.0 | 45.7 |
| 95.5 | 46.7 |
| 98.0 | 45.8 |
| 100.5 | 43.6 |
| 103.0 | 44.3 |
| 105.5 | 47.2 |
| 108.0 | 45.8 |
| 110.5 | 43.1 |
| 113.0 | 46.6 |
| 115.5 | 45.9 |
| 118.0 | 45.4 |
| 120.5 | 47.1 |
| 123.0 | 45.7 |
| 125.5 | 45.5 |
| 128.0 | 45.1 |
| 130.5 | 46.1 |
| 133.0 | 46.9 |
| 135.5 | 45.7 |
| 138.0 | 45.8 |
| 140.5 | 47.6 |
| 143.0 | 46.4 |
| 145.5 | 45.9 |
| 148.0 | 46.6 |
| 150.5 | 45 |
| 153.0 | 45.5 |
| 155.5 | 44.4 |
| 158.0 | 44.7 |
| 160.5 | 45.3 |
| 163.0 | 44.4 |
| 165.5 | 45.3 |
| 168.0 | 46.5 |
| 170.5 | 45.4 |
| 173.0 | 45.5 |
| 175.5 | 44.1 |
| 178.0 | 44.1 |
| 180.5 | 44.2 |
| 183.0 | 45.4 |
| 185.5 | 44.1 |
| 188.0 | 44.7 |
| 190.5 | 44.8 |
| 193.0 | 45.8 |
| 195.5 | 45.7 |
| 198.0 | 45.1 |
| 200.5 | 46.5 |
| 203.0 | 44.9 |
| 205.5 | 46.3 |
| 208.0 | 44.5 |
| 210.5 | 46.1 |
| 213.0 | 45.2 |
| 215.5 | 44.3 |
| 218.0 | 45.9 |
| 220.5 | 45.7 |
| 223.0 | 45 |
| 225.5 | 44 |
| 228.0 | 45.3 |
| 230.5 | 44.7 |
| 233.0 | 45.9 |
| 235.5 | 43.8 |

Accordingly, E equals 0.017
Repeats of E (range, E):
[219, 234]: 0.021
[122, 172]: 0.019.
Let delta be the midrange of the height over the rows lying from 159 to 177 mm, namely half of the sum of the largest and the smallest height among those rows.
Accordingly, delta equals 45.3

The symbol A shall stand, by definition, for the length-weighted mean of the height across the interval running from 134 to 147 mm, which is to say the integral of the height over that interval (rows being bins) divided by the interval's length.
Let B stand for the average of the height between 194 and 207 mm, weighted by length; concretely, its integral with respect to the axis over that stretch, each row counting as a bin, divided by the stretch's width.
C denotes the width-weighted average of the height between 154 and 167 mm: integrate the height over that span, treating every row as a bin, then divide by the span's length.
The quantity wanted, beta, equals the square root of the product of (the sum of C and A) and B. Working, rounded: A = 46.3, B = 45.7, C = 44.87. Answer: 64.5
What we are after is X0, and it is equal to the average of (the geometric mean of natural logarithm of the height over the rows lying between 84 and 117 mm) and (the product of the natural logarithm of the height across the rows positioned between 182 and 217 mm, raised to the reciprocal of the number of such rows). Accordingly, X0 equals 3.81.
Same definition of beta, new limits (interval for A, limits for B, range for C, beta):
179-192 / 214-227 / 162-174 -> 63.7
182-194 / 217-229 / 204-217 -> 63.8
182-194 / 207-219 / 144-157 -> 63.9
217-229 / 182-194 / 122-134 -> 63.9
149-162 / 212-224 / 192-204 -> 64.0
